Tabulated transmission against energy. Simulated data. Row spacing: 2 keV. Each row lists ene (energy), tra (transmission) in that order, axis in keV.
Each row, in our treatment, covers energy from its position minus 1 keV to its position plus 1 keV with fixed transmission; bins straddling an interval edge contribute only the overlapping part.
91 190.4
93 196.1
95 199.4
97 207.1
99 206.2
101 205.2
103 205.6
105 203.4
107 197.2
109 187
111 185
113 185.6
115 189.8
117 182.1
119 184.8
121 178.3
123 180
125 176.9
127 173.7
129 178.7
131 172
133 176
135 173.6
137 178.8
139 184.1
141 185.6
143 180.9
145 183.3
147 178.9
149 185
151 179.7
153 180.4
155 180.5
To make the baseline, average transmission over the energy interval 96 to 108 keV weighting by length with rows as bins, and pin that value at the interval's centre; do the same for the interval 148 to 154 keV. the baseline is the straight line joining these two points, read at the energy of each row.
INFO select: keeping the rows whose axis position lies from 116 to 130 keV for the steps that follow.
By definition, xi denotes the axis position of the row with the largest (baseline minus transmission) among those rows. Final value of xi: 127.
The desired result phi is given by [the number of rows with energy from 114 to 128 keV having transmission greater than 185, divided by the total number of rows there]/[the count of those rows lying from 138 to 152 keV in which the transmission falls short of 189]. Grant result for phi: 0.020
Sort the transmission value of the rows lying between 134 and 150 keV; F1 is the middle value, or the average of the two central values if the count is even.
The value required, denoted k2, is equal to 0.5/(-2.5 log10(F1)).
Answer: -0.0885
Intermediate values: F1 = 182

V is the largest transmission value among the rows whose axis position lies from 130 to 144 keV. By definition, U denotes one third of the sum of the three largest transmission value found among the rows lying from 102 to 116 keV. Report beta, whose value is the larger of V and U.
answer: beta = 202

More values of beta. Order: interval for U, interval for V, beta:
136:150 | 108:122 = 190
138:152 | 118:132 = 185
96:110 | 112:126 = 206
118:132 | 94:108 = 207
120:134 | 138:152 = 186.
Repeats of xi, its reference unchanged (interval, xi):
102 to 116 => 111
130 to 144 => 131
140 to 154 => 147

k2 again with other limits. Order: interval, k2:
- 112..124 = -0.0884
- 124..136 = -0.0892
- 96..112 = -0.0866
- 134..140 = -0.0888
